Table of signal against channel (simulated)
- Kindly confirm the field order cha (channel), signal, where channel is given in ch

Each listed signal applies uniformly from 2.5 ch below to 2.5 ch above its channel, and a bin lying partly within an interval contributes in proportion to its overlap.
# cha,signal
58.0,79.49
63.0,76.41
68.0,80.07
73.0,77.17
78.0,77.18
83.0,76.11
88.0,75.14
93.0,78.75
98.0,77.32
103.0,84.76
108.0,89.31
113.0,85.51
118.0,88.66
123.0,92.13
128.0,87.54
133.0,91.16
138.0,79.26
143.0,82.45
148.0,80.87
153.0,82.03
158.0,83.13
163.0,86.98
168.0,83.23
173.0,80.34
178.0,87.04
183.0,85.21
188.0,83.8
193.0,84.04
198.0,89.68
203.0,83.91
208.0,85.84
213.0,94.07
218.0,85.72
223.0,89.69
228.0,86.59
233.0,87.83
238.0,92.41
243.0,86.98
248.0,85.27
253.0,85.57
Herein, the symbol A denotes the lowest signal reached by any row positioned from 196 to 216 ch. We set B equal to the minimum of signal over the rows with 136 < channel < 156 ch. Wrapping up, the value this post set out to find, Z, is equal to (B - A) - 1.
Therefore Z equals -6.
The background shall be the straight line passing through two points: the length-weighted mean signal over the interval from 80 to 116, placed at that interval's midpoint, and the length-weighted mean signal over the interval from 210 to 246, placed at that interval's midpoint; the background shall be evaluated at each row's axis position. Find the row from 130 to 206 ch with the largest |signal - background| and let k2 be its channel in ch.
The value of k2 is 133.0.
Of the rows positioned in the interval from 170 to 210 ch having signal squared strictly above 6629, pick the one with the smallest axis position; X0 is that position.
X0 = 178.0 ch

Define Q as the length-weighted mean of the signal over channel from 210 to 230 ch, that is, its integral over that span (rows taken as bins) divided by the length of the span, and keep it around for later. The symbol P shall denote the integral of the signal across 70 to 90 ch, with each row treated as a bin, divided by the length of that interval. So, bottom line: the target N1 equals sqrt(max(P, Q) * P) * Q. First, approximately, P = 76.5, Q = 89.0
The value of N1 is 7345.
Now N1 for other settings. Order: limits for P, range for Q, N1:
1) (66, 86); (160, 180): 6814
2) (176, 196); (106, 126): 7726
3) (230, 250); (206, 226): 7863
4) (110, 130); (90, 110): 7273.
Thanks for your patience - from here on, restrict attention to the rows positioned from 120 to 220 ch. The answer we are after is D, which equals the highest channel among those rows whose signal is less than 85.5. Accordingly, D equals 203.0 ch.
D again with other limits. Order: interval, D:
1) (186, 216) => 203.0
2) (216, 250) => 248.0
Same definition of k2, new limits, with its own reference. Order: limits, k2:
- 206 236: 213.0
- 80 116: 108.0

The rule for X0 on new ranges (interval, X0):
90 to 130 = 103.0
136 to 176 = 143.0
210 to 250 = 213.0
